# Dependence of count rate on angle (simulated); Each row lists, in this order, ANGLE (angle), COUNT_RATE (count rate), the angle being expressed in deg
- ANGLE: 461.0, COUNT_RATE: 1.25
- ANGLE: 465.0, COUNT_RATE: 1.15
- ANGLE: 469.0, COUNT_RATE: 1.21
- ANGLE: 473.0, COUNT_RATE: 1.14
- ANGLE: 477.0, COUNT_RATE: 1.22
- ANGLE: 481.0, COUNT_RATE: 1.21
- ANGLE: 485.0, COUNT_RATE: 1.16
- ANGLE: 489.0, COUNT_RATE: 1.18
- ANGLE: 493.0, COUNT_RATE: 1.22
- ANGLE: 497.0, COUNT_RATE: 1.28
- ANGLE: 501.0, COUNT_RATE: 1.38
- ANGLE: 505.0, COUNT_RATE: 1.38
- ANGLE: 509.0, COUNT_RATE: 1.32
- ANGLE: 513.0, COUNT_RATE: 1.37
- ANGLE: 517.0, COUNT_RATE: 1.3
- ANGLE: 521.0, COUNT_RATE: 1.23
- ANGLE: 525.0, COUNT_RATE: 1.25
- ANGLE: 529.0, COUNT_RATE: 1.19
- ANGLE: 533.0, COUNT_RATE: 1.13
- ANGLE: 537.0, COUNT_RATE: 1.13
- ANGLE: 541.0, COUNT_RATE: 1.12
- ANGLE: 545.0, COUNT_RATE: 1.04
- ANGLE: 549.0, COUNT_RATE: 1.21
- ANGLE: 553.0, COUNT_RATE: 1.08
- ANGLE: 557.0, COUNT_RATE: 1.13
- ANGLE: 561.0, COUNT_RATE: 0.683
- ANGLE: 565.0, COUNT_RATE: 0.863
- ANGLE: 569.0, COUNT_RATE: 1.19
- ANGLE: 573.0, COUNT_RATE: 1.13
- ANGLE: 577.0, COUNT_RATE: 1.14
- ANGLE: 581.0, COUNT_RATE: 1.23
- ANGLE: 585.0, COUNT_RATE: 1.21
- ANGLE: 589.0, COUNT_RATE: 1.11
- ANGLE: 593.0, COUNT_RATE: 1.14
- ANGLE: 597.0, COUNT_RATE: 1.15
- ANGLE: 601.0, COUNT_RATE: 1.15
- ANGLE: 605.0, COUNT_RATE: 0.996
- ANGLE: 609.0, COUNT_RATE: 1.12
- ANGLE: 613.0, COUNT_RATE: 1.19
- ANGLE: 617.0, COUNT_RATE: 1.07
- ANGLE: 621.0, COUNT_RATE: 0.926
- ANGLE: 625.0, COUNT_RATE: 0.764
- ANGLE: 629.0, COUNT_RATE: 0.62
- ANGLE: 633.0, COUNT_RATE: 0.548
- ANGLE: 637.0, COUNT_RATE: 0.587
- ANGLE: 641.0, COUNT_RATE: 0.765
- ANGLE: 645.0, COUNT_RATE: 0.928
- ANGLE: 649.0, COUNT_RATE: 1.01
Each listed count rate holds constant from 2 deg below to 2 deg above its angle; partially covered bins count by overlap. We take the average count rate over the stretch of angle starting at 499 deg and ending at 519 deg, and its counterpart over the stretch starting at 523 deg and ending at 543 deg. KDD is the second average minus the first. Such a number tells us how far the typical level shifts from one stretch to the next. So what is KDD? -0.19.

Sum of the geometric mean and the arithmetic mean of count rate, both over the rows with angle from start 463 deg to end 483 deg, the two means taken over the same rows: 2.37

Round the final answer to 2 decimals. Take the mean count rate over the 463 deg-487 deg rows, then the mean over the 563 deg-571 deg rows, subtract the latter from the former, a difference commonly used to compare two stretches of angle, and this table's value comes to 0.16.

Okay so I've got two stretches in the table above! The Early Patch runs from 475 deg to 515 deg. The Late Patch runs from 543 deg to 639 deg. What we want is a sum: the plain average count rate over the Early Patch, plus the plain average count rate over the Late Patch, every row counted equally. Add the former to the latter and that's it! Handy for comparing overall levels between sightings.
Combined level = 2.28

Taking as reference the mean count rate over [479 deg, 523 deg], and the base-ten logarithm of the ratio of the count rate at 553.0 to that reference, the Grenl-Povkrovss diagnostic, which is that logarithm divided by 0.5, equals -0.14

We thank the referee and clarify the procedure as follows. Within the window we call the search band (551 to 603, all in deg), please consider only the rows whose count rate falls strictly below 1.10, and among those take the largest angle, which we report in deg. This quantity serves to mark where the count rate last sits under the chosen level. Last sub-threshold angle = 565.0 deg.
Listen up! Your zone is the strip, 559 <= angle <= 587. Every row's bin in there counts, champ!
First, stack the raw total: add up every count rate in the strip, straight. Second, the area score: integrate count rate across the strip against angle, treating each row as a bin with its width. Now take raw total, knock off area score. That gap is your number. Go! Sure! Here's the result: -22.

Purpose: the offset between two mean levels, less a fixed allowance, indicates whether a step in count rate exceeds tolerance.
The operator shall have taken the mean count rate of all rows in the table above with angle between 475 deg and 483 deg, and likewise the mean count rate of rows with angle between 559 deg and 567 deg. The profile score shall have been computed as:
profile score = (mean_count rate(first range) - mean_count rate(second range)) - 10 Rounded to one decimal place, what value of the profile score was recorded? -9.6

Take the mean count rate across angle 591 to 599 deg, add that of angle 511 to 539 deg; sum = 2.37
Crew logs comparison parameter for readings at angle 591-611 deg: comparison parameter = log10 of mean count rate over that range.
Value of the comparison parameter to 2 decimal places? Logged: 0.05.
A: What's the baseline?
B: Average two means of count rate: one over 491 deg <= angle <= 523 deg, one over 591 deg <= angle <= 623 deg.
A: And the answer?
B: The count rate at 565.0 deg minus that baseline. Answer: -0.34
